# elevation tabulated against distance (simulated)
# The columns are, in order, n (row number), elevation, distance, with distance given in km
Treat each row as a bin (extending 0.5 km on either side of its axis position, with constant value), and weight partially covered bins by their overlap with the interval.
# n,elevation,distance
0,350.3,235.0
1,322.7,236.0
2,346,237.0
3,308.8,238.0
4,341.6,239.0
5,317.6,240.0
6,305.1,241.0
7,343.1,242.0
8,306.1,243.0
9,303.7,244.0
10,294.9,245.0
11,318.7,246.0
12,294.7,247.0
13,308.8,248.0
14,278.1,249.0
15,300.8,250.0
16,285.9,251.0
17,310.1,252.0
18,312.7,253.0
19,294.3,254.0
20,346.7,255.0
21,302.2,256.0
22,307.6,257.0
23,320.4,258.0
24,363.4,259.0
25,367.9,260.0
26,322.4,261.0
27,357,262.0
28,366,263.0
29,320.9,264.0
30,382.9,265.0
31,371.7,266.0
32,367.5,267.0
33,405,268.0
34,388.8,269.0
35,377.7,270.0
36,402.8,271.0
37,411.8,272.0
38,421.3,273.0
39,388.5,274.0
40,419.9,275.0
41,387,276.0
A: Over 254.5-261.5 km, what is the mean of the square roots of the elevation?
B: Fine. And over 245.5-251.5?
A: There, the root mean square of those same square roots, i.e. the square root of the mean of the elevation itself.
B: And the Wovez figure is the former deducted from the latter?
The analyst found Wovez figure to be -1.0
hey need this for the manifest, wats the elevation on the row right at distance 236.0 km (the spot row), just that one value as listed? 322.7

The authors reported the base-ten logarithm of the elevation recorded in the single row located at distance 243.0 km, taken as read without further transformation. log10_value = 2.49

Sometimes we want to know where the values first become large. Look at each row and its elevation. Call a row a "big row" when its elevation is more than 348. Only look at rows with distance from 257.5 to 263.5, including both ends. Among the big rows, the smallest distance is 259.0 km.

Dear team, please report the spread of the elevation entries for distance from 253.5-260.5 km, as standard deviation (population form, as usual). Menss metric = 28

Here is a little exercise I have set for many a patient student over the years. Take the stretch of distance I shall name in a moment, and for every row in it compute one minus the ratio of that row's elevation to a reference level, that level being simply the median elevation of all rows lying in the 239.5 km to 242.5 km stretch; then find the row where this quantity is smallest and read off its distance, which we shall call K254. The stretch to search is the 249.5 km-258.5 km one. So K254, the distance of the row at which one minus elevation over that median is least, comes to 255.0 km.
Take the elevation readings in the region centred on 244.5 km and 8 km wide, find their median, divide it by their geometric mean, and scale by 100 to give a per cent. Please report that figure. 99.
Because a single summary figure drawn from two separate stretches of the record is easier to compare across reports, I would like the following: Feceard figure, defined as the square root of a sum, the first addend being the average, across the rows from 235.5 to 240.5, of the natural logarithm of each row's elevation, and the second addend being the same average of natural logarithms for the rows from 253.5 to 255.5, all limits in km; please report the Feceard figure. 3.40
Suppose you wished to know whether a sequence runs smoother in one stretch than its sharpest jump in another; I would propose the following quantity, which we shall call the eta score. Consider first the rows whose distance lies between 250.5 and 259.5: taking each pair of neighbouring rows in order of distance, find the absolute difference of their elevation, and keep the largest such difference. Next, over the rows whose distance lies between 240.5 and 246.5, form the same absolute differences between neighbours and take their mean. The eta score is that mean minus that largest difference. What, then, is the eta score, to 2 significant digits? -30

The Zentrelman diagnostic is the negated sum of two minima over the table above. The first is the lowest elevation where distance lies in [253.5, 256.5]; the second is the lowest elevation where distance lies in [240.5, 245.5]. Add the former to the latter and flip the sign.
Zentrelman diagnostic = -589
